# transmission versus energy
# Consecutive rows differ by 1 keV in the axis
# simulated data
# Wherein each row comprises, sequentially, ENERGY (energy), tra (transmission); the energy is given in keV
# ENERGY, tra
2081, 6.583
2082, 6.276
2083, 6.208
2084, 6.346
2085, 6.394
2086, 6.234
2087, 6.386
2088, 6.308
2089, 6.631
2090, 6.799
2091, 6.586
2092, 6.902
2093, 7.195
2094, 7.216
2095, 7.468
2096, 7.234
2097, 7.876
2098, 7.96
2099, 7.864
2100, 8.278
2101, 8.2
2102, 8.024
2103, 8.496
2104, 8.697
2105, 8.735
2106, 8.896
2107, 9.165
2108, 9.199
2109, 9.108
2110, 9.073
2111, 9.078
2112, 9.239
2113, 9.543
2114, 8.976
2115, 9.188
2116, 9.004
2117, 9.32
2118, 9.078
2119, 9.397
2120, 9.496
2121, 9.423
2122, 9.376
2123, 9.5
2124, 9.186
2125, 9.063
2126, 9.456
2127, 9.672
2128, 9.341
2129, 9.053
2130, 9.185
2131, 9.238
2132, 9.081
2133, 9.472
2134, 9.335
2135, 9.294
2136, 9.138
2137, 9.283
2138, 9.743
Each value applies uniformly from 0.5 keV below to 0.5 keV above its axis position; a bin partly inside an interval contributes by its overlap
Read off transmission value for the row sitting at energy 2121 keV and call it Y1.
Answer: 9.423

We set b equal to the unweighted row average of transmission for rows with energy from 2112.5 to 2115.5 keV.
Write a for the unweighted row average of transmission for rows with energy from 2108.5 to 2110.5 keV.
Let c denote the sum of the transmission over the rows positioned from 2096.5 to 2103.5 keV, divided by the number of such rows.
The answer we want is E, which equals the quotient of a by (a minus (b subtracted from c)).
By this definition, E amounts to 0.89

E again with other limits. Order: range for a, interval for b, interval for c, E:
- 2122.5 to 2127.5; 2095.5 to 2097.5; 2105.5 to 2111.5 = 1.20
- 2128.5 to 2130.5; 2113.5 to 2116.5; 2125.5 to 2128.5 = 1.05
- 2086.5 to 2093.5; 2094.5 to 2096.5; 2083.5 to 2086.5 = 0.87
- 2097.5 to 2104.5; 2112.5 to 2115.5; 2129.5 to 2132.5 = 0.99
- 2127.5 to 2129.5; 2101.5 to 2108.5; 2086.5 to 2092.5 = 0.81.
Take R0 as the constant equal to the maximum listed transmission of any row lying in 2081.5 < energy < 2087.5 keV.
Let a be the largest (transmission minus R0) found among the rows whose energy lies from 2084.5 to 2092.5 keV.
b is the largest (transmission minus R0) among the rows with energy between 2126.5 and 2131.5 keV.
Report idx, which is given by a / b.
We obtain 0.2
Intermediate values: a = 0.5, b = 3.3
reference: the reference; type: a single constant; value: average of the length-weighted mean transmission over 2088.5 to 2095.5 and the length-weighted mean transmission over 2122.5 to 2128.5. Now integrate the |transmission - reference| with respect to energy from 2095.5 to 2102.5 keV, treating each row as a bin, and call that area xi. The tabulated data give 2.0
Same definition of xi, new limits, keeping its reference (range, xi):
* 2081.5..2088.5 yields 13.0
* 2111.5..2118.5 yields 7.2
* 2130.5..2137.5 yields 7.6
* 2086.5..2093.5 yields 10.4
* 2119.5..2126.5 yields 8.3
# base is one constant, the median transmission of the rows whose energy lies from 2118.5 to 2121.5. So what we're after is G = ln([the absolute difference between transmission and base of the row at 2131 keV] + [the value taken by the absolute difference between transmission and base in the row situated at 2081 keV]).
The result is 1.1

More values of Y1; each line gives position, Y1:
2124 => 9.186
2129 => 9.053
